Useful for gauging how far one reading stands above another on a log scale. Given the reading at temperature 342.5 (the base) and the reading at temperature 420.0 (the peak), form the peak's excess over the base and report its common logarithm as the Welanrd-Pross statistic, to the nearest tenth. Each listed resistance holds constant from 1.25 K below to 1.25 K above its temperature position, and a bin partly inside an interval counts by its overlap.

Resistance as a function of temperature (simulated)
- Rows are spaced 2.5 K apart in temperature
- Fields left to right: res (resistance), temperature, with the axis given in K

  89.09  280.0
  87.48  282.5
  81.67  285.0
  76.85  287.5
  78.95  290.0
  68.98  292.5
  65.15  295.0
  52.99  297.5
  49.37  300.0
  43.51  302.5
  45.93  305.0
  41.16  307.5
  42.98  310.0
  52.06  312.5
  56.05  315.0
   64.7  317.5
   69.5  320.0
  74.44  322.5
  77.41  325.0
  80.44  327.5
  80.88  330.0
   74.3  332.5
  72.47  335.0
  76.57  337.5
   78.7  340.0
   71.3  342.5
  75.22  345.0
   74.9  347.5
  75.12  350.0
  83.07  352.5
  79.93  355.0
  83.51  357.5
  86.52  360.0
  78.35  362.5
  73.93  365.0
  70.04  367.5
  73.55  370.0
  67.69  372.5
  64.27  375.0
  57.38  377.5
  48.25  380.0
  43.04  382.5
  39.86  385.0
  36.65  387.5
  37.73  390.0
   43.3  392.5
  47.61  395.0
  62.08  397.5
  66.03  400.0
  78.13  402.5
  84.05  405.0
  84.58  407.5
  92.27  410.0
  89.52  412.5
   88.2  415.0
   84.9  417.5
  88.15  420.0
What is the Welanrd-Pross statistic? 1.2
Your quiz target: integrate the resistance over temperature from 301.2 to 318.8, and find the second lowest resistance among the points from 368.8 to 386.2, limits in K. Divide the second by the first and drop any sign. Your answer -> 0.05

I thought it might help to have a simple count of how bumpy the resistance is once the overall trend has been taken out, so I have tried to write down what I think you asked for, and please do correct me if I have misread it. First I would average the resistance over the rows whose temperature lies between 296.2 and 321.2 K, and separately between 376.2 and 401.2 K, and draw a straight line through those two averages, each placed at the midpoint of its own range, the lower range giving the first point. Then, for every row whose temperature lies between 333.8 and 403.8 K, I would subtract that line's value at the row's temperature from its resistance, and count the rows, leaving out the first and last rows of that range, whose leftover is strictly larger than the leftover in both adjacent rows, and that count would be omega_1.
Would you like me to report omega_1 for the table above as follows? 5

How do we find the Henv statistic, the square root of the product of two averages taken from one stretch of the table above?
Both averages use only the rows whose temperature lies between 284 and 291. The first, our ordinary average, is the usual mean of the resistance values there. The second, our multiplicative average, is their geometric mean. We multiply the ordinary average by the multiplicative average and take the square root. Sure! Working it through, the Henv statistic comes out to 79.1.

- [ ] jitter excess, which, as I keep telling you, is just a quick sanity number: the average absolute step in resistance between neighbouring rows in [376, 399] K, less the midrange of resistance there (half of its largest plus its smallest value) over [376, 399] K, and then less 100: -144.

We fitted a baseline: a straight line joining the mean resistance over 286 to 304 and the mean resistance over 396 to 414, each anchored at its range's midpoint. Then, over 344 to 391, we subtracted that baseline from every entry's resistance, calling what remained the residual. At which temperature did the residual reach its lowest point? 387.5 K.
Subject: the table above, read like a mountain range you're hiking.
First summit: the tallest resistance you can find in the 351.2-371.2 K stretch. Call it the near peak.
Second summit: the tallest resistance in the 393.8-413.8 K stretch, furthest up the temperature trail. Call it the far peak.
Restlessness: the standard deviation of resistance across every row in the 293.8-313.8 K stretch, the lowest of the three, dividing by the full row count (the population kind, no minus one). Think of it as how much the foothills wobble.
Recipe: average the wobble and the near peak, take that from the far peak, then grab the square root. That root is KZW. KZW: 6.7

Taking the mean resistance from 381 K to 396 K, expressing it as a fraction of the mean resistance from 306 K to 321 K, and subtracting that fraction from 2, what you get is 1.2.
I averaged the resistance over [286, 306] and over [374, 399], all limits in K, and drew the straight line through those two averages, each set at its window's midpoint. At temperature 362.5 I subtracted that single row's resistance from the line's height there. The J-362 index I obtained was -27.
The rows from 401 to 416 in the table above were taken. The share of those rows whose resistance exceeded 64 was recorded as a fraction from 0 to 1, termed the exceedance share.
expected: 1.0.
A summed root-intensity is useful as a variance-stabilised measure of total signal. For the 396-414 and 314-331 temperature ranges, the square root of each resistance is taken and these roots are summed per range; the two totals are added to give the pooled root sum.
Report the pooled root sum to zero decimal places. 122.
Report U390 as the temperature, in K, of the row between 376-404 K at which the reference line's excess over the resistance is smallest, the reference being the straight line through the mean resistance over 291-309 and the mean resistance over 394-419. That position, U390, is 402.5 K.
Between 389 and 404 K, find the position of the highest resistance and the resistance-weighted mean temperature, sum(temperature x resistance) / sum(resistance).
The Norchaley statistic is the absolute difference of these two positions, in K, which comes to 5.2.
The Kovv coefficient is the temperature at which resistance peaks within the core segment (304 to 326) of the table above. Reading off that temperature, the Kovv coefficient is 325.0 K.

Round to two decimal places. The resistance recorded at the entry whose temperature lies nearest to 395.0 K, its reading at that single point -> 47.61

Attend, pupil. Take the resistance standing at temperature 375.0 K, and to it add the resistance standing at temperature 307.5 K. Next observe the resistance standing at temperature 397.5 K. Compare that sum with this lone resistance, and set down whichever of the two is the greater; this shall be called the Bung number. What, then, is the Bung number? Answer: 105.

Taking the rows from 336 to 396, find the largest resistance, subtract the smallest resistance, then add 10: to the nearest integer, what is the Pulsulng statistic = 60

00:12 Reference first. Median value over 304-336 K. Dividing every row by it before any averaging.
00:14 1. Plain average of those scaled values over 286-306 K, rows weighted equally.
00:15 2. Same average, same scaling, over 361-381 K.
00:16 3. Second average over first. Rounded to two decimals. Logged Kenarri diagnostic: 1.11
